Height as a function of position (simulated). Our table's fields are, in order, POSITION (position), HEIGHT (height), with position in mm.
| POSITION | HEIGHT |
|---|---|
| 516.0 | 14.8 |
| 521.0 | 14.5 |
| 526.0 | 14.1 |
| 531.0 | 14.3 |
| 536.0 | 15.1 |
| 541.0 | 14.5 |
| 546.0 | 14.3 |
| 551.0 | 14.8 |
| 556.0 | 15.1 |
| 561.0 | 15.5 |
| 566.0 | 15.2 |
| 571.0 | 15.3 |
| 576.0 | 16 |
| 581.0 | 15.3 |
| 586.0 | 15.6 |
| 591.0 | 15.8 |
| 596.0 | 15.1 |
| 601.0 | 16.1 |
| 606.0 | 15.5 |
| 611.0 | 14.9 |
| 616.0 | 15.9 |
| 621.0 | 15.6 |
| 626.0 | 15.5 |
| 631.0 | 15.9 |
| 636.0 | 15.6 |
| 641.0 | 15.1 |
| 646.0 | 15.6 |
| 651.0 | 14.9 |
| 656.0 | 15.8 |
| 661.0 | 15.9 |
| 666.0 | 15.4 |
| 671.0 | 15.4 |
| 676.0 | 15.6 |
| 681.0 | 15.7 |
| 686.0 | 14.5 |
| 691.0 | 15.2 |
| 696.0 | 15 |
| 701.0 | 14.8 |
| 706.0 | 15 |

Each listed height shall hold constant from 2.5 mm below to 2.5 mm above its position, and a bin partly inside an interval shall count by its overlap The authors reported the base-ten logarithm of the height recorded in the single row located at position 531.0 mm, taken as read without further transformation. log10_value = 1.16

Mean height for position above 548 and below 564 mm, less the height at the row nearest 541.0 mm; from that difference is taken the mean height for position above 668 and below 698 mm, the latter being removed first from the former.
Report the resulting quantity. -14.6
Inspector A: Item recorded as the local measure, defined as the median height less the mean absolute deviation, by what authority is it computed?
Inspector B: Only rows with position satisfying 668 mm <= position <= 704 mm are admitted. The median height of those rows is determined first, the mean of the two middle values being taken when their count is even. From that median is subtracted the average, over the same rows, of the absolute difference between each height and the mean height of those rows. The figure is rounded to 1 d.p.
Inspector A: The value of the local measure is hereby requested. 14.9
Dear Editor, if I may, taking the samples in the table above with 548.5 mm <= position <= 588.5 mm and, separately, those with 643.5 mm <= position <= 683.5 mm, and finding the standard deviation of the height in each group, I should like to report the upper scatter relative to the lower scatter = 0.868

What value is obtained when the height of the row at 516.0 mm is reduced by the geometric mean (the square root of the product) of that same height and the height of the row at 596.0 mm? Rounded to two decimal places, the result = -0.15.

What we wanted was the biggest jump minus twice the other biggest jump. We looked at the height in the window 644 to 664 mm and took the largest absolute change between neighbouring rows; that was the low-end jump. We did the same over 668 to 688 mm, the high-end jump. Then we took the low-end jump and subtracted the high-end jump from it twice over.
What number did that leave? -1.5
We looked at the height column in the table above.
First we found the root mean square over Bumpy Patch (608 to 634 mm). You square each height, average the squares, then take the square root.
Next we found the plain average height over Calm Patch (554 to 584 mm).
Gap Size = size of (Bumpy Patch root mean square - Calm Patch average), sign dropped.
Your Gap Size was 0.16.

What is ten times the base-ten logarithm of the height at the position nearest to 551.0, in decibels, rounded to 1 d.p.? 11.7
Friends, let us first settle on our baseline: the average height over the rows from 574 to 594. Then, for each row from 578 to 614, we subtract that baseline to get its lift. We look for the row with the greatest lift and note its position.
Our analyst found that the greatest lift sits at 601.0 mm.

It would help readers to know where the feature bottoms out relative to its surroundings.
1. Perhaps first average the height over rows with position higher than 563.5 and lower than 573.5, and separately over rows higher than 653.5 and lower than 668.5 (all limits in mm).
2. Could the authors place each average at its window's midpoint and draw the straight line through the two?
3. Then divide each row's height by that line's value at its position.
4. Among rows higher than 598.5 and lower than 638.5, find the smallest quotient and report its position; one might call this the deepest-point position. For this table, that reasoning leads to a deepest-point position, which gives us 611.0 mm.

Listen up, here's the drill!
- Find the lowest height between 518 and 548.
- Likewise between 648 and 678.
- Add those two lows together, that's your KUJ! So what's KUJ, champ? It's 29.0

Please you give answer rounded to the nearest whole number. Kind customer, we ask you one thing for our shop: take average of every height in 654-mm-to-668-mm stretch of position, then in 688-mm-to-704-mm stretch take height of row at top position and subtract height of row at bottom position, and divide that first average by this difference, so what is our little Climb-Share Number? -39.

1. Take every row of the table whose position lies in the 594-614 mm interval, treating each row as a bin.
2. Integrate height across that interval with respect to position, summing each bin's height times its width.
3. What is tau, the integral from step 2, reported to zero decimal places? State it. 308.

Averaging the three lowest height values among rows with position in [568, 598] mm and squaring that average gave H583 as 232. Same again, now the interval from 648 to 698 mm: 219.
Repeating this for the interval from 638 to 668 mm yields 229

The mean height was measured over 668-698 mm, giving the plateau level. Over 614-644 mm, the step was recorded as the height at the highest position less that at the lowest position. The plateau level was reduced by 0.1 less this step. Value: 14.3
